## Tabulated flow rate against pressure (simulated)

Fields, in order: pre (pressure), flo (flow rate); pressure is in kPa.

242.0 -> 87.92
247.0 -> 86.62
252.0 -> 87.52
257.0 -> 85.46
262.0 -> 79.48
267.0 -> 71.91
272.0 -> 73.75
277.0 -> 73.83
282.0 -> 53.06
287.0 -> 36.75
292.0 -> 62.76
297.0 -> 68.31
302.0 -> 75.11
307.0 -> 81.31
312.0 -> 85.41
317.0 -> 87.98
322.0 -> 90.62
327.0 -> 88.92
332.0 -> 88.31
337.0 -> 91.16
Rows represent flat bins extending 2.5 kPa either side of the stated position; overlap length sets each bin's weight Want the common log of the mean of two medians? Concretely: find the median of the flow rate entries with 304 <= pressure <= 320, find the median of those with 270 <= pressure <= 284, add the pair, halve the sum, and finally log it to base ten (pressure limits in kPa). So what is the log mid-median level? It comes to 1.90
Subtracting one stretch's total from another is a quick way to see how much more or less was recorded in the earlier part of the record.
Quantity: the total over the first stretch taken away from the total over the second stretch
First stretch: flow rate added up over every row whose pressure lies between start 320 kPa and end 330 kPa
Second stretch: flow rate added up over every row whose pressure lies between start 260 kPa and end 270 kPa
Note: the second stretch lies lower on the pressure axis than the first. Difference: -28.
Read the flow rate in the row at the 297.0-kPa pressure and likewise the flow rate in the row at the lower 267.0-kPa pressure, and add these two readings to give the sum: 140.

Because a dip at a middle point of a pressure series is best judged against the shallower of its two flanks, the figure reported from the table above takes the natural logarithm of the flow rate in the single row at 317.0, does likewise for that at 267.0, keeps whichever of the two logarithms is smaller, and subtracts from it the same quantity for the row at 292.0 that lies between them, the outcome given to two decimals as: 0.14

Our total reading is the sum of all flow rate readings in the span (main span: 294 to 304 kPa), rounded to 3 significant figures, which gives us 143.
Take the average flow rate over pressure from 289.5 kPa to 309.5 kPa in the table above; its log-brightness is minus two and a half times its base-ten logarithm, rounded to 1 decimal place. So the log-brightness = -4.6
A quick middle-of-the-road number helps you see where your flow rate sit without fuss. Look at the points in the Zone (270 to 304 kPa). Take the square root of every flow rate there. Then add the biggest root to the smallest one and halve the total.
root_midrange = 7.36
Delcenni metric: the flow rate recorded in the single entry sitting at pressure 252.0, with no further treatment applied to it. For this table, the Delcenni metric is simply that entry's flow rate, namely 87.52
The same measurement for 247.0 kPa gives 86.62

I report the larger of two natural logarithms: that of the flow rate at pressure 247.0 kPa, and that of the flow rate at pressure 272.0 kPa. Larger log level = 4.462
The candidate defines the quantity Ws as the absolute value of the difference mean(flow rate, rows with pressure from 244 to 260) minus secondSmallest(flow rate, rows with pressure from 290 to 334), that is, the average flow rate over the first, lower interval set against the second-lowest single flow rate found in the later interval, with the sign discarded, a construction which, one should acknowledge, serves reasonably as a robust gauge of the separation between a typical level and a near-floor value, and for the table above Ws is 18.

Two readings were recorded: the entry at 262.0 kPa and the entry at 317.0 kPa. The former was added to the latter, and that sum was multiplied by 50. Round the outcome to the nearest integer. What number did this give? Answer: 8373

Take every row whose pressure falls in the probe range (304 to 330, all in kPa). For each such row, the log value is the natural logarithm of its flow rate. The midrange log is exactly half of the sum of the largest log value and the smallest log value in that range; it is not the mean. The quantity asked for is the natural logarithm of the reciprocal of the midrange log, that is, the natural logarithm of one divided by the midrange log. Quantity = -1.49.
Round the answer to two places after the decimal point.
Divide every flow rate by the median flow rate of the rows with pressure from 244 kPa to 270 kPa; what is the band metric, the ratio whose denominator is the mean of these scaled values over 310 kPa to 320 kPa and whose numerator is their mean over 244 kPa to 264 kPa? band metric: 0.98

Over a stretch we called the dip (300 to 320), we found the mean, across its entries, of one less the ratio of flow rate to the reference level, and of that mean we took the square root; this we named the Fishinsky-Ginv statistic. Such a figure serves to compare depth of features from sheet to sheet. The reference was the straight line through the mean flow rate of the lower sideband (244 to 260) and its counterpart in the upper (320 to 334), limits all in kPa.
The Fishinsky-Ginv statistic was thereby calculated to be 0.26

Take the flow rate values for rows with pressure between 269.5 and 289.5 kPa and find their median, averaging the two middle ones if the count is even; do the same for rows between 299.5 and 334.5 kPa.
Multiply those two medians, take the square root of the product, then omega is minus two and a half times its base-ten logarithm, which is -4.68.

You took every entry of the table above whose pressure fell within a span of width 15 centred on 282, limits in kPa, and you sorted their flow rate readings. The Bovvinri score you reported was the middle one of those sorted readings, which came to 53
